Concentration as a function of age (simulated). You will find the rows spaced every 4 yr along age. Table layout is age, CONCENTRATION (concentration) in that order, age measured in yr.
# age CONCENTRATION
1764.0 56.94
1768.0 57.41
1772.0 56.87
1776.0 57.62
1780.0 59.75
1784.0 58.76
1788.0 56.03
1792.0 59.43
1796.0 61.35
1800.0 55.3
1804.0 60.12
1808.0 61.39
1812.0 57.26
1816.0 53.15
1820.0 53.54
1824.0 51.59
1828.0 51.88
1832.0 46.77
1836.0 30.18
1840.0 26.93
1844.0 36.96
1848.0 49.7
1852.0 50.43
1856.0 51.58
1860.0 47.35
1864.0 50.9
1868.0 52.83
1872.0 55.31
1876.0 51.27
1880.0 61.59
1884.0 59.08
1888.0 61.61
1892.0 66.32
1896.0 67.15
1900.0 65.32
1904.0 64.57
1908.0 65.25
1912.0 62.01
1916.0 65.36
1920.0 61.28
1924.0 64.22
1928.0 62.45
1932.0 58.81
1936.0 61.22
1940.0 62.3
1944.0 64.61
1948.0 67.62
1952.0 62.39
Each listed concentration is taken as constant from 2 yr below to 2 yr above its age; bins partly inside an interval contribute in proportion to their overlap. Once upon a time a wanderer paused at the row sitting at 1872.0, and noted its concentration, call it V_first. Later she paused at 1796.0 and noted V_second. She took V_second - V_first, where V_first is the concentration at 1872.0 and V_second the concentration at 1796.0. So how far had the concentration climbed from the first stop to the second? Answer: 6.0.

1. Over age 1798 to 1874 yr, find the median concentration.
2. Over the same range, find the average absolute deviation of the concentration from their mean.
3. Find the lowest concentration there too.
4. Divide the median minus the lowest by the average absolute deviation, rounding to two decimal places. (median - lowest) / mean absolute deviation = 3.90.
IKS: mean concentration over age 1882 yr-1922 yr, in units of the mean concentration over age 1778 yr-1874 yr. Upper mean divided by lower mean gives 1.24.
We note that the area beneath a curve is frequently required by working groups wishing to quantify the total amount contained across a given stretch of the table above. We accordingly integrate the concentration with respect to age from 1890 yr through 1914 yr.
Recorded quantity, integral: 1562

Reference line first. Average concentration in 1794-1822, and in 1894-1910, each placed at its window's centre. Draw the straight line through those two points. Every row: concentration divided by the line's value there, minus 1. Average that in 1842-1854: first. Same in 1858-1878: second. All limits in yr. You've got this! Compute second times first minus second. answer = 0.22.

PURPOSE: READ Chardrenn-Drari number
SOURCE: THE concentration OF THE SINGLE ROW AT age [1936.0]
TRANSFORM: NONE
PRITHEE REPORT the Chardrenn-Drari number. 61.22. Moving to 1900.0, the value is 65.32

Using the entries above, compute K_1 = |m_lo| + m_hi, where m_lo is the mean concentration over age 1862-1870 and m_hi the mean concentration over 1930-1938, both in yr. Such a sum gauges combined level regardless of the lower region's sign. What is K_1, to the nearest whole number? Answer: 112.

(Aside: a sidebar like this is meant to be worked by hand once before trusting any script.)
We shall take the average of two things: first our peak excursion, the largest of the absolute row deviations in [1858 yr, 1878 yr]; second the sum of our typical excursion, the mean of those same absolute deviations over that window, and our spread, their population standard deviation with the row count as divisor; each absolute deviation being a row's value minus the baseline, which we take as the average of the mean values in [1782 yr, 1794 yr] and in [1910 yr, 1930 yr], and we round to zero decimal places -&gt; 12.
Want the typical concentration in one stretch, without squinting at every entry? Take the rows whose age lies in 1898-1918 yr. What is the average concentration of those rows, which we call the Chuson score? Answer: 64.5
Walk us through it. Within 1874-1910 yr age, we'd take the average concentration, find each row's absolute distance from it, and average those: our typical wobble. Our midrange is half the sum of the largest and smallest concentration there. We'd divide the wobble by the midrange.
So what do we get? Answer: 0.061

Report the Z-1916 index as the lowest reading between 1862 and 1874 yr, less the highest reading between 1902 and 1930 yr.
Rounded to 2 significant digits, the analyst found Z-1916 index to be -14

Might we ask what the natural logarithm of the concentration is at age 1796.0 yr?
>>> 4.12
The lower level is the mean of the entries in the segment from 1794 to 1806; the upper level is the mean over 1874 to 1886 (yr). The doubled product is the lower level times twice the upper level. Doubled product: 6754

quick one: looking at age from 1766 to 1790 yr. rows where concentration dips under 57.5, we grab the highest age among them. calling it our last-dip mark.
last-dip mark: 1788.0 yr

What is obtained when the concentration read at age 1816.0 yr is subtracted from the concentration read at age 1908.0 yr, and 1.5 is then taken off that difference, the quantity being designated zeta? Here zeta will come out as 10.6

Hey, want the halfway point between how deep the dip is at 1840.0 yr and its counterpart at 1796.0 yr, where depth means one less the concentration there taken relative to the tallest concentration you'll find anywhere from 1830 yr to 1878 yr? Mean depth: 0.20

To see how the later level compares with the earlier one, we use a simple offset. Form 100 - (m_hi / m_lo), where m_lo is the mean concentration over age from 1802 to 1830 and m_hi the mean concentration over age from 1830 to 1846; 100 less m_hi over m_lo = 99.4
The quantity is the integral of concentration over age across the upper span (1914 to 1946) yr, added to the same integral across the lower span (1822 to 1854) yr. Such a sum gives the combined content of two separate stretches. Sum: 3379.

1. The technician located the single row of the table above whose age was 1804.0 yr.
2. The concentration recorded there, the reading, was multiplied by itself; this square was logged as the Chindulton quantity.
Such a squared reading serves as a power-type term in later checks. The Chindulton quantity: 3614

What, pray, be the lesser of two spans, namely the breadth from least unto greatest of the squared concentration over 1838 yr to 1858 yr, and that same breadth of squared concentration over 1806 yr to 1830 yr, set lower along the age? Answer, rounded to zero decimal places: 1107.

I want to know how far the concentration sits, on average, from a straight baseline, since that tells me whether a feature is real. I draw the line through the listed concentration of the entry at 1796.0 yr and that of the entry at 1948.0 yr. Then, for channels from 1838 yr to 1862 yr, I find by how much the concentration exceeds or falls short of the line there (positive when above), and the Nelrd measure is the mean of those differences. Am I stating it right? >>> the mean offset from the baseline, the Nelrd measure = -19.8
